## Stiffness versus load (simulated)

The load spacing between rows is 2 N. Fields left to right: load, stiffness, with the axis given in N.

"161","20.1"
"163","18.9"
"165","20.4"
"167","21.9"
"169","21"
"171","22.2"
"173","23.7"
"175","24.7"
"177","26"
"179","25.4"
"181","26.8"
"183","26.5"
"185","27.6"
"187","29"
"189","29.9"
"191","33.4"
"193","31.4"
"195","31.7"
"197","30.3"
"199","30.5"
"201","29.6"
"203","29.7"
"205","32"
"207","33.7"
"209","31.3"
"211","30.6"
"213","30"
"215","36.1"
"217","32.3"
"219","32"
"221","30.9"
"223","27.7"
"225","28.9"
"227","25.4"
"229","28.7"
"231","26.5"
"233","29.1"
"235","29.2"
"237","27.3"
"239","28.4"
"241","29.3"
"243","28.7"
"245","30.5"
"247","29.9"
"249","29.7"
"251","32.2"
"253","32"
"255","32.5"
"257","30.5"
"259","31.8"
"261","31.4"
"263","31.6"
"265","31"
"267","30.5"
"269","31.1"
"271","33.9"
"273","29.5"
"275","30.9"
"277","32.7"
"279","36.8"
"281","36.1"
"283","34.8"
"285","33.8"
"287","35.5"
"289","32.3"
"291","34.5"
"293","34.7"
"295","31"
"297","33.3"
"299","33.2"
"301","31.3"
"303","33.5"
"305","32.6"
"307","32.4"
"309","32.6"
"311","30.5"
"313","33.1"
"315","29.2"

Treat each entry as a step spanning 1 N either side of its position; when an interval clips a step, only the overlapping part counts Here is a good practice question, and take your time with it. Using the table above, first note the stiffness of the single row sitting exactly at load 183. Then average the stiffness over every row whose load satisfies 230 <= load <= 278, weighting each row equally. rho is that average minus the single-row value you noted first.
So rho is 3.9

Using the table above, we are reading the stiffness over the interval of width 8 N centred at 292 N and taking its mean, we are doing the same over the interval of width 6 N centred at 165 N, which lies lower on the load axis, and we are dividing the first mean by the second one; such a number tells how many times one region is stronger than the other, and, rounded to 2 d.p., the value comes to 1.62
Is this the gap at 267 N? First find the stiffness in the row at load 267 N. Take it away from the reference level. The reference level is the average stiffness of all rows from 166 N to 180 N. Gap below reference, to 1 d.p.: -6.9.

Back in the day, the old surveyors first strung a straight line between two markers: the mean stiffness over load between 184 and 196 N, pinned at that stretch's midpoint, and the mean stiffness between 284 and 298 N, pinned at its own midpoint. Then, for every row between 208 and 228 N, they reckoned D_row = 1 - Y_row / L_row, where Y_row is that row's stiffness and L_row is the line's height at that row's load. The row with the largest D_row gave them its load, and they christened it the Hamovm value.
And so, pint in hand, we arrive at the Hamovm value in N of 227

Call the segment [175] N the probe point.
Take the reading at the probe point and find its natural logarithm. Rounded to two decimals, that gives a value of 3.21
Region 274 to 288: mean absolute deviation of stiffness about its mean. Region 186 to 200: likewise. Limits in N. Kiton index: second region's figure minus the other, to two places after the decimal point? -0.53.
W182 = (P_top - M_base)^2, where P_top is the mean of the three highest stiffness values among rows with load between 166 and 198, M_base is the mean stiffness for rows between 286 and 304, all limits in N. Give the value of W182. 1.2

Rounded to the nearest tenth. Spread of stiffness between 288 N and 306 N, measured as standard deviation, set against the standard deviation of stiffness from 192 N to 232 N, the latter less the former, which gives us 1.1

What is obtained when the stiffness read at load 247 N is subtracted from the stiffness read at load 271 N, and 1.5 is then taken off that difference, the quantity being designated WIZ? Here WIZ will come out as 2.5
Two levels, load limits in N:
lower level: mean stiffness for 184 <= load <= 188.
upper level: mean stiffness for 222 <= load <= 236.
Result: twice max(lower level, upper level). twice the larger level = 56.6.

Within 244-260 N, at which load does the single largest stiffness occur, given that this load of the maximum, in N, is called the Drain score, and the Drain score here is 255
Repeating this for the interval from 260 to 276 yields 271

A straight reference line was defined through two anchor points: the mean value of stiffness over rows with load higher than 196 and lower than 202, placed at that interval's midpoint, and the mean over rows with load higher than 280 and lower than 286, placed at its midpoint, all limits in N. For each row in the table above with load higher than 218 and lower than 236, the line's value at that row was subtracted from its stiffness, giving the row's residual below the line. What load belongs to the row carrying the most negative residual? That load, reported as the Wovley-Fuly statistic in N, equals 227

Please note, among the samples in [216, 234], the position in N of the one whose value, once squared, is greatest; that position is 217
